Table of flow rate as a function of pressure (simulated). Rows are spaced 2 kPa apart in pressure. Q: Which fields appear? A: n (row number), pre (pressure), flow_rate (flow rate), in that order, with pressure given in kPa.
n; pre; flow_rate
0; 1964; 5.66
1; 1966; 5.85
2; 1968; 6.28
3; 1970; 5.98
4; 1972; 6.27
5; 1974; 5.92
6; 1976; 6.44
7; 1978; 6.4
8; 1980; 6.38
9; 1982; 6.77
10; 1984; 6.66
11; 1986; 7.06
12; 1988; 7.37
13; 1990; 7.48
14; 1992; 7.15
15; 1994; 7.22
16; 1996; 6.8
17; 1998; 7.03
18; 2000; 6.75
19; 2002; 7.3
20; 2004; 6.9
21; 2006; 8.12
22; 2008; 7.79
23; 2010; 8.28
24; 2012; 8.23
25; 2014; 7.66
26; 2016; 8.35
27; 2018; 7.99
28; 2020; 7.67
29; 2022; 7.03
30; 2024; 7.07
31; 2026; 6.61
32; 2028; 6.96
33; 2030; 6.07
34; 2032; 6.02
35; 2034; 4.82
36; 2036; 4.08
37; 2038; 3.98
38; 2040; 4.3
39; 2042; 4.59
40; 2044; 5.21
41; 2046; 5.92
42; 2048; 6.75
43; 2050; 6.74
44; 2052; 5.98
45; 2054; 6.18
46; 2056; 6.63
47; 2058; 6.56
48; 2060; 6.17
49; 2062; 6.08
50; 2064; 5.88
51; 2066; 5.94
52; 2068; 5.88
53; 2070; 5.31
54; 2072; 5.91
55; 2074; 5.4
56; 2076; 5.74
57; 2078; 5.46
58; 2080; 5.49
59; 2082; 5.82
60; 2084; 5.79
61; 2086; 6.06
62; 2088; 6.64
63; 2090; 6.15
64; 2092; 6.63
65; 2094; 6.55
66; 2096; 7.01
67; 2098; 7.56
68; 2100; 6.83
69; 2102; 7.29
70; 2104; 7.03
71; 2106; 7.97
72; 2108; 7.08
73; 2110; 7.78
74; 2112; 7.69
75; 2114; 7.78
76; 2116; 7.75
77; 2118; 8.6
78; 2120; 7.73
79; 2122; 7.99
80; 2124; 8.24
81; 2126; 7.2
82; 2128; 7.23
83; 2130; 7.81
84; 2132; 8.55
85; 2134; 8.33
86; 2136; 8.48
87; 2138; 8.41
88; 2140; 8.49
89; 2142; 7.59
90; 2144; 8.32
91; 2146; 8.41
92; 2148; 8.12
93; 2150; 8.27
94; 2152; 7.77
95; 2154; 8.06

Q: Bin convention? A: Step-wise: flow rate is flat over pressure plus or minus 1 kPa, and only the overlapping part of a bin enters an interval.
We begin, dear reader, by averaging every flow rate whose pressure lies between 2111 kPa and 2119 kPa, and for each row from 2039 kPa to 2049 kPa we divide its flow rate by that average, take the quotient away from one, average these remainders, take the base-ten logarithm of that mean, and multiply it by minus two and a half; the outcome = 1.2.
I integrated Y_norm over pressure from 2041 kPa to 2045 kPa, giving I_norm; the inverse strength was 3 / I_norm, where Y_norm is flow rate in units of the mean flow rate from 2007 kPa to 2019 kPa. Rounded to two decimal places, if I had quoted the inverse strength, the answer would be 1.23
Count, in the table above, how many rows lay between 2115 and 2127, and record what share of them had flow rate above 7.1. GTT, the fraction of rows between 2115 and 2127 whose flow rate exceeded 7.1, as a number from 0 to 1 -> 1.0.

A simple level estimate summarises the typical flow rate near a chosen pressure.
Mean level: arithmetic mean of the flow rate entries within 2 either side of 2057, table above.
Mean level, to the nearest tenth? 6.6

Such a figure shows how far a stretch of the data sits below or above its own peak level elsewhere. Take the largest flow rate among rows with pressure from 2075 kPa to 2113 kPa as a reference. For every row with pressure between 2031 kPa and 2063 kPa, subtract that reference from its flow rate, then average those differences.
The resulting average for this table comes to -2.3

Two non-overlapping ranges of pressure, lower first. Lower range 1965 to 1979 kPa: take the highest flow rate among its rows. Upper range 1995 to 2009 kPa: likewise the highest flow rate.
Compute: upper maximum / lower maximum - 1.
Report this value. 0.26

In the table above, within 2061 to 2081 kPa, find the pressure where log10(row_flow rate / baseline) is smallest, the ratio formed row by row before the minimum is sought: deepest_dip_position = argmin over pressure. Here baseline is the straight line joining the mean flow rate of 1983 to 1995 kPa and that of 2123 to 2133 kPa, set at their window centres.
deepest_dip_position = 2070 kPa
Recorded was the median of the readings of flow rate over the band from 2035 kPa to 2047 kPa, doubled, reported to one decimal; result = 8.9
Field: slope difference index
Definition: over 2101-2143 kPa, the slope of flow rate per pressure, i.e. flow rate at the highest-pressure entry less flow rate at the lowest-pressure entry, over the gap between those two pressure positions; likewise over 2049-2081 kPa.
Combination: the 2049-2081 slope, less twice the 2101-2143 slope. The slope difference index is -0.06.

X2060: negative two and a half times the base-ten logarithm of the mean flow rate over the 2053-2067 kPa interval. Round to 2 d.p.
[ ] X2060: -1.98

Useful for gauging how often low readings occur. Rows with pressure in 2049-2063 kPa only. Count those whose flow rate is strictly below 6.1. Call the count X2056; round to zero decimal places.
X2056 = 2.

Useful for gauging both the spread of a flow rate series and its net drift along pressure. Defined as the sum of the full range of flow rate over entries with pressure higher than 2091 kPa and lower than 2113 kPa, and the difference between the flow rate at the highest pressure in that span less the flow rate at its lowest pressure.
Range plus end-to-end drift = 2.48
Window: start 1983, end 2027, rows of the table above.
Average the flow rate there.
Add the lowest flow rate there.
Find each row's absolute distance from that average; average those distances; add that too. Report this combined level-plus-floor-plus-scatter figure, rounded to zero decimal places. 14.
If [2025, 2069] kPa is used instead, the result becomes 10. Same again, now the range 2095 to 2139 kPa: 15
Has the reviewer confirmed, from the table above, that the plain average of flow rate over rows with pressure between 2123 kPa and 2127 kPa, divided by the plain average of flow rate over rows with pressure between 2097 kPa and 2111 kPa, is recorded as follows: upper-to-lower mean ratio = 1.05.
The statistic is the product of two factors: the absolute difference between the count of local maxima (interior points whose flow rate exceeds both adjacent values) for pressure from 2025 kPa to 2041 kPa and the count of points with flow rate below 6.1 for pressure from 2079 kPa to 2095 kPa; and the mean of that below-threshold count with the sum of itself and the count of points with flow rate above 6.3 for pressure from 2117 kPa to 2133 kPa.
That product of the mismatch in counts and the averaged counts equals 24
